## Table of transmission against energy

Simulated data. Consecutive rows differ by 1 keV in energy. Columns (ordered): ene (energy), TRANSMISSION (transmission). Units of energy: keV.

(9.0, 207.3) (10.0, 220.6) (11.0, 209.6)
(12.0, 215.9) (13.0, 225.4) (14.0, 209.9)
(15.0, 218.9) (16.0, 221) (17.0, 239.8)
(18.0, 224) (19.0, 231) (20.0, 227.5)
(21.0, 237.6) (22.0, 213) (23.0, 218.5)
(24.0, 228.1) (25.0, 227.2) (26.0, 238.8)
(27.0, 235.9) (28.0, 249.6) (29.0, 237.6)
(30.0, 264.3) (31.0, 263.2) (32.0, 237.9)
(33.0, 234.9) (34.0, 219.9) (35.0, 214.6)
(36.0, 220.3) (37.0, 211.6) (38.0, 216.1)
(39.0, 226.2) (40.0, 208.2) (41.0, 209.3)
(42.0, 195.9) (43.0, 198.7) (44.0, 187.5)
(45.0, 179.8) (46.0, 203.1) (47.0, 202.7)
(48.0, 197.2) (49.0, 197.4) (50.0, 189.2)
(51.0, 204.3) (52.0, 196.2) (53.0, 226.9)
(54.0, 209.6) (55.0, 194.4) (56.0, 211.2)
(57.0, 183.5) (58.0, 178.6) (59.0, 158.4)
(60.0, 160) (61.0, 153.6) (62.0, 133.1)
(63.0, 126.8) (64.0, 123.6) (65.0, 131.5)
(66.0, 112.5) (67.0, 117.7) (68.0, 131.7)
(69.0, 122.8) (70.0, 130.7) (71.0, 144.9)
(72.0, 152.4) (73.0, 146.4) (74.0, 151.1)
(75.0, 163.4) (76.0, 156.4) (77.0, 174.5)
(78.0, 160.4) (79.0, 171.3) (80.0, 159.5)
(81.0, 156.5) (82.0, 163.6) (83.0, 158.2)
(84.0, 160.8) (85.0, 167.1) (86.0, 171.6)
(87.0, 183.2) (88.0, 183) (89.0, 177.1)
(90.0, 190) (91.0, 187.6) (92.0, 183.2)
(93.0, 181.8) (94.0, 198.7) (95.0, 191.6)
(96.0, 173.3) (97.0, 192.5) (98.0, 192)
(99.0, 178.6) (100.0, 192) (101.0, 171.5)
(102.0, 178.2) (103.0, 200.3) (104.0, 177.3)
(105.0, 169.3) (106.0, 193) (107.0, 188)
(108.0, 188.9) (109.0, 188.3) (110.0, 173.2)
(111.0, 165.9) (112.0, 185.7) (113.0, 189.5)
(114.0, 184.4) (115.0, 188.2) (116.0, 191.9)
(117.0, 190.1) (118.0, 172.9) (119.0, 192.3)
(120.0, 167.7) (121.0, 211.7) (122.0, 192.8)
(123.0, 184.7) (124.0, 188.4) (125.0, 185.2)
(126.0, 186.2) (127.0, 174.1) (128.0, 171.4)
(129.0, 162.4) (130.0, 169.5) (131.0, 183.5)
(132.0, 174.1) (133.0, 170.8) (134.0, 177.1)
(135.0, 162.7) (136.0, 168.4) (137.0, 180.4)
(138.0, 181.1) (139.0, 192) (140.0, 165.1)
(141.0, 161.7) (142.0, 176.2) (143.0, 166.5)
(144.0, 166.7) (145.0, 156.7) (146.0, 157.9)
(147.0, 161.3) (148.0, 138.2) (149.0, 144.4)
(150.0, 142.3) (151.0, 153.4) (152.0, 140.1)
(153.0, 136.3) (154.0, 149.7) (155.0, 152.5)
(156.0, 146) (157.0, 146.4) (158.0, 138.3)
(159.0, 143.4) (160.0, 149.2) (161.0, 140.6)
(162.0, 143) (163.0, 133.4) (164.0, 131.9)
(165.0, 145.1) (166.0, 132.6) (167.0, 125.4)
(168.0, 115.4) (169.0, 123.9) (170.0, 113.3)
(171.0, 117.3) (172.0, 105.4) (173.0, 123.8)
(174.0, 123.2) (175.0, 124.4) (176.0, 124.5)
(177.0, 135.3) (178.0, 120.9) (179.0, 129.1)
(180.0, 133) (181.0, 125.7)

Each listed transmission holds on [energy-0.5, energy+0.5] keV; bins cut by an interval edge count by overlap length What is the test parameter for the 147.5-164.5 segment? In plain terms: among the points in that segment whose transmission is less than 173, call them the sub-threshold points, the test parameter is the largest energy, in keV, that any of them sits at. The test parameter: 164.0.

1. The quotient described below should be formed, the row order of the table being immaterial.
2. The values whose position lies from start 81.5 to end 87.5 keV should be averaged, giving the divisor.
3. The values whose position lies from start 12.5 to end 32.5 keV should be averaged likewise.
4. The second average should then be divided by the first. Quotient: 1.39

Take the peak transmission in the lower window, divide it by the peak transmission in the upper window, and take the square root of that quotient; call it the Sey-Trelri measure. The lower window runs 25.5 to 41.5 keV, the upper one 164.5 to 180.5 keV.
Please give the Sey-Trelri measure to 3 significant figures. 1.35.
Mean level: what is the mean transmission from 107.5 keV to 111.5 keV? 179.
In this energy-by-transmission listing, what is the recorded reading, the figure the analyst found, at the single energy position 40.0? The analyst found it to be 208.2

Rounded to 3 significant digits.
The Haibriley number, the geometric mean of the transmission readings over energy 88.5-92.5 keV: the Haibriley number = 184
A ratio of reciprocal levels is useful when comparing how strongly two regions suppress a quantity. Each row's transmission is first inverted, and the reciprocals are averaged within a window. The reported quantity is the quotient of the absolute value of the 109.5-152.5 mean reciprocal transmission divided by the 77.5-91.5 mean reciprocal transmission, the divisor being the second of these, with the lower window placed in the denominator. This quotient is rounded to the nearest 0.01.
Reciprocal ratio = 0.99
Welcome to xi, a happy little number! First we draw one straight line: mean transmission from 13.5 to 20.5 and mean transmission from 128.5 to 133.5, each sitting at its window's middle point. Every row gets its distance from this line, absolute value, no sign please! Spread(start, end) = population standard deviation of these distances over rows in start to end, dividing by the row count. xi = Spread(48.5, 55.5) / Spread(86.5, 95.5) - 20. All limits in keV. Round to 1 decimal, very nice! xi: -18.4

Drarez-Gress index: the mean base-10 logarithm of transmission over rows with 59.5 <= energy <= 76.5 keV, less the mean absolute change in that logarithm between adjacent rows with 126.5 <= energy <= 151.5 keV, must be 2.12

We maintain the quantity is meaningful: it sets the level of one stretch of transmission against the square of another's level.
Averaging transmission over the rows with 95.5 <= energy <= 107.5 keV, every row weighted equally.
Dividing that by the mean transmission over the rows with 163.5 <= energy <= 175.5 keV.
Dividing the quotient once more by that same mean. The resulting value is 0.0121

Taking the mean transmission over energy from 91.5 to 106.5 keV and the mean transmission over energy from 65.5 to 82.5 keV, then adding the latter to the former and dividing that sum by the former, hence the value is 1.80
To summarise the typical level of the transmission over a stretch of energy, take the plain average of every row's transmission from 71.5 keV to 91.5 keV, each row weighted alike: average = 167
